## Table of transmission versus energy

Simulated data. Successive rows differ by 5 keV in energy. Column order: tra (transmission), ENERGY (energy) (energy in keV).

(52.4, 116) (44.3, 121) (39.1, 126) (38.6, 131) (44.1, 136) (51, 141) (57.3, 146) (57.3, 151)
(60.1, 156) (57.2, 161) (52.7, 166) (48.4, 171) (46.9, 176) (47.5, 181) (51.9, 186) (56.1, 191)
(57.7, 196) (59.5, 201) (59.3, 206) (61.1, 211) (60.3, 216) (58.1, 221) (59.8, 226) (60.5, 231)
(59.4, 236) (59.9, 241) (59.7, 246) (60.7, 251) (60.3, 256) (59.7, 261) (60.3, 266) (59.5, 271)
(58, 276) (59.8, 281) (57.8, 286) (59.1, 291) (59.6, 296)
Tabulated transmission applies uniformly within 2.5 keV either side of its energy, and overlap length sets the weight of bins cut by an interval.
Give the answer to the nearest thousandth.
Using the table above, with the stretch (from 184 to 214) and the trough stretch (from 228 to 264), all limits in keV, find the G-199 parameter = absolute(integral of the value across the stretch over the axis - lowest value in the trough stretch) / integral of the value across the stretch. 0.966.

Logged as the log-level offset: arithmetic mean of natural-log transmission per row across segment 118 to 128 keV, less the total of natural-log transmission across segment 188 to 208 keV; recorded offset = -12.5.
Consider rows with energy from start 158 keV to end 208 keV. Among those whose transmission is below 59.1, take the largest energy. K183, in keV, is 196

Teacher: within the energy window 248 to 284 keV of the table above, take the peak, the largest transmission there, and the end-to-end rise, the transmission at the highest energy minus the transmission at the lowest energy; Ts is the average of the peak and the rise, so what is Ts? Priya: 30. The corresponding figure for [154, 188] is 26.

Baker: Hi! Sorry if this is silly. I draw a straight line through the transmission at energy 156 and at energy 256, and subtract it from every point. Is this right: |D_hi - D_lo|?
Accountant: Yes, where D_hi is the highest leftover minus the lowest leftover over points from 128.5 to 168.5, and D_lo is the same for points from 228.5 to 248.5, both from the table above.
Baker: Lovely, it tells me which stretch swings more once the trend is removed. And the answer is 20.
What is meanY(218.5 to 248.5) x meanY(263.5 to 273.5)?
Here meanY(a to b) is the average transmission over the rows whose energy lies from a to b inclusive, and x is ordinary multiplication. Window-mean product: 3568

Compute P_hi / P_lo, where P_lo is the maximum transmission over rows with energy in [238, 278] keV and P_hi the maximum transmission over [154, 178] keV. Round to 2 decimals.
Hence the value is 0.99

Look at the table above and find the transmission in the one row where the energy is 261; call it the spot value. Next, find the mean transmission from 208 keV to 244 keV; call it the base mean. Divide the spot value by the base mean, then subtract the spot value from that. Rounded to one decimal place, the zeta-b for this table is -58.7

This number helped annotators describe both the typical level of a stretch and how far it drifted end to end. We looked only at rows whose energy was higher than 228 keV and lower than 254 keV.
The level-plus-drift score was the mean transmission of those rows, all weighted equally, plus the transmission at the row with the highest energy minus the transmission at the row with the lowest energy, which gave 60.2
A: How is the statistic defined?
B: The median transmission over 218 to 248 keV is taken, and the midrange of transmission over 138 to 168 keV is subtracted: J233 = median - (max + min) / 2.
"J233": 4.2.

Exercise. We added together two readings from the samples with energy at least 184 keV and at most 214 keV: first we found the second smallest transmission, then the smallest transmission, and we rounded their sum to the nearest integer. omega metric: 108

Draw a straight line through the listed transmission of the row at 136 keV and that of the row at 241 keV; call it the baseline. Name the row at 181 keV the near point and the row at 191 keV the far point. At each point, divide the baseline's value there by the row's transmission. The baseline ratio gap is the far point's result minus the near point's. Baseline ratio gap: -0.14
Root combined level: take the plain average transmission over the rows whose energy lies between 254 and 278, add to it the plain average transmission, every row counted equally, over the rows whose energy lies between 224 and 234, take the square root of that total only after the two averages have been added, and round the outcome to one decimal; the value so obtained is 10.9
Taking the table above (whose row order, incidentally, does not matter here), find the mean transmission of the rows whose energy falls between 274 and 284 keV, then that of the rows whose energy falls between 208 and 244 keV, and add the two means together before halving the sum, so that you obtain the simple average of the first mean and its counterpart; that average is 59.4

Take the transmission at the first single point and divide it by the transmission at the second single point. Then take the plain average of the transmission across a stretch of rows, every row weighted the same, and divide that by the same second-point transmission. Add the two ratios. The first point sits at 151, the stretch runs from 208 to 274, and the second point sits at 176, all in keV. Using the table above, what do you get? 2.50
